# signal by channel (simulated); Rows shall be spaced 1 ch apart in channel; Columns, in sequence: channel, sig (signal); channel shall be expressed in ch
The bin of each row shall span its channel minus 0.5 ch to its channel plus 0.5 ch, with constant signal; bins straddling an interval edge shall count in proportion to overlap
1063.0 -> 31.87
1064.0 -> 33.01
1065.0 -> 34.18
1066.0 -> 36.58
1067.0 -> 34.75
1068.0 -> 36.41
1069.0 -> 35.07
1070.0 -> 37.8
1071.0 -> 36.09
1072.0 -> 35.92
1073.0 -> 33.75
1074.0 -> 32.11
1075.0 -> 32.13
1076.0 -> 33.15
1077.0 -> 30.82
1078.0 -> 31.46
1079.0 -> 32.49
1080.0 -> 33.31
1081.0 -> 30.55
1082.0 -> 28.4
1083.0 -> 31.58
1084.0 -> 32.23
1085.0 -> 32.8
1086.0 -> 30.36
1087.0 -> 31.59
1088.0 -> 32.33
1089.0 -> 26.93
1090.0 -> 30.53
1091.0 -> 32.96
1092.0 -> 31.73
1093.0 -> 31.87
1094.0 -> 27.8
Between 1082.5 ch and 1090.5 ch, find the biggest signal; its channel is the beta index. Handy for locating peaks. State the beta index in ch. 1085.0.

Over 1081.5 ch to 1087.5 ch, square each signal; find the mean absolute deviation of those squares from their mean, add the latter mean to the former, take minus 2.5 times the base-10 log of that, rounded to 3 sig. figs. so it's -7.55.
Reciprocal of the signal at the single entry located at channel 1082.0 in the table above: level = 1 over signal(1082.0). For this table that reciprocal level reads 0.0352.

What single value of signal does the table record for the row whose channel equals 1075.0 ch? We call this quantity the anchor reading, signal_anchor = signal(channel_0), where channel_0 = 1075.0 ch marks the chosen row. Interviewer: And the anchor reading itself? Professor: 32.13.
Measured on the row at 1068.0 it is 36.41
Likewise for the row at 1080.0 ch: 33.31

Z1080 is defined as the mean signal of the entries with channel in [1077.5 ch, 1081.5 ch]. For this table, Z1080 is 32.0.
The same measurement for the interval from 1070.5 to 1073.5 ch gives 35.3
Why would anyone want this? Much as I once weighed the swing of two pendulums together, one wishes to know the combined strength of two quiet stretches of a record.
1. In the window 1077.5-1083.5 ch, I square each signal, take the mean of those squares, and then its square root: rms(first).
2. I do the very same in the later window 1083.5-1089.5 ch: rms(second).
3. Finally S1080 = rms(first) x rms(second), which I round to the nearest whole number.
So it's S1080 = 975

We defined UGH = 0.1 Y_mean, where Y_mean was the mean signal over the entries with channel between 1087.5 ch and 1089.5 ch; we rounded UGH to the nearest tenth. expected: 3.0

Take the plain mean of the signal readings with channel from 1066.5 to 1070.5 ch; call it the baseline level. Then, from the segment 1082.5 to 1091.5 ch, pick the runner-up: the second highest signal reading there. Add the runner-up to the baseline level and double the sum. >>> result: 138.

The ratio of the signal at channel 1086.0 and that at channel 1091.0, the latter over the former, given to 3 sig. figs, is 1.09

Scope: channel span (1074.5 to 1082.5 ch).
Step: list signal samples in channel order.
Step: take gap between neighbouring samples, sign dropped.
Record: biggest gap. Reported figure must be 2.8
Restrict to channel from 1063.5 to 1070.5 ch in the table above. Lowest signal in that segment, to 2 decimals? 33.01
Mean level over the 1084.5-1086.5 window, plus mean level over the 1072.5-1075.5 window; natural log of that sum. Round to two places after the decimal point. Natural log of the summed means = 4.16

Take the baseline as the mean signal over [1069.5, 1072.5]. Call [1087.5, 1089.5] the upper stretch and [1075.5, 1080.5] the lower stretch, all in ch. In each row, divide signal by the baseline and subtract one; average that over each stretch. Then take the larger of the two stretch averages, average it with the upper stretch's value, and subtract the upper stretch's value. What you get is 0.036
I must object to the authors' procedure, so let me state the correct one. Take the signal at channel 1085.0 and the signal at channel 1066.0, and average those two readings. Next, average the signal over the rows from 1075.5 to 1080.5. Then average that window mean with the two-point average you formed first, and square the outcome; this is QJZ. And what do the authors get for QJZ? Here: 1120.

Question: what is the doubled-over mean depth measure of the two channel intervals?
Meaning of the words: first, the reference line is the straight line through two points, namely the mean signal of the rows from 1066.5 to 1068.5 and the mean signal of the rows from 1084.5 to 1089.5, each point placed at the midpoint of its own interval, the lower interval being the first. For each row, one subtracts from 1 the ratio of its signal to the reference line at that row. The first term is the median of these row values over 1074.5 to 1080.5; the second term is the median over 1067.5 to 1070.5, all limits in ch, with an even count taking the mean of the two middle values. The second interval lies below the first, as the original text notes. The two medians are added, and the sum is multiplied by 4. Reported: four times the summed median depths 0.01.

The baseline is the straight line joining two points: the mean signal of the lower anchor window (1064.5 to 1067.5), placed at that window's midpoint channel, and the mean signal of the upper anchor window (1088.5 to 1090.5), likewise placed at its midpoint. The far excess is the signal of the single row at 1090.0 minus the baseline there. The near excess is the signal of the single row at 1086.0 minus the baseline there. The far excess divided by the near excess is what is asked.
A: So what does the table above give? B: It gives 2.9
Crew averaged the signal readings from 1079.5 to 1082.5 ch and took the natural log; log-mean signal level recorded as 3.43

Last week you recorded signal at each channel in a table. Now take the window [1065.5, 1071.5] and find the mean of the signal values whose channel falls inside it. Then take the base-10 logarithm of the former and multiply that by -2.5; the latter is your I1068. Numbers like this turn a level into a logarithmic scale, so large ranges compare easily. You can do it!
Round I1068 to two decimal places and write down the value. -3.89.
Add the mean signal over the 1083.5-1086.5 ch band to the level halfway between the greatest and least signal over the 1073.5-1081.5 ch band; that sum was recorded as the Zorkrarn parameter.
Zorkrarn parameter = 64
